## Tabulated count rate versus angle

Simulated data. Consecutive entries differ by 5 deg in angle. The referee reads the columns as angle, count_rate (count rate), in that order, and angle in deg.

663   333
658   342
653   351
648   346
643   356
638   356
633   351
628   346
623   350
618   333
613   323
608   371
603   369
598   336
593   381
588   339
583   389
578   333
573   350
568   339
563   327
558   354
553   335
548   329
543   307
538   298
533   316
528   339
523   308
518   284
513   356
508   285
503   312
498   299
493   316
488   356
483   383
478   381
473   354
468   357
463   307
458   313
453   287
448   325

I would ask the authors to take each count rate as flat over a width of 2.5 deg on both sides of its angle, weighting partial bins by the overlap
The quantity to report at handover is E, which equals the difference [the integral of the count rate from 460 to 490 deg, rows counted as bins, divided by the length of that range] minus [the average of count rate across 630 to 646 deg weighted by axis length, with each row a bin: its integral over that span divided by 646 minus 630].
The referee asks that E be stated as 2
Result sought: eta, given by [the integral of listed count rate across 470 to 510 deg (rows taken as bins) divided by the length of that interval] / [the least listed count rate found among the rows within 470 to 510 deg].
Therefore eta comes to 1.18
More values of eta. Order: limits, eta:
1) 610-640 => 1.06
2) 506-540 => 1.10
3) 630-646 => 1.01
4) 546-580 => 1.03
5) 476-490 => 1.05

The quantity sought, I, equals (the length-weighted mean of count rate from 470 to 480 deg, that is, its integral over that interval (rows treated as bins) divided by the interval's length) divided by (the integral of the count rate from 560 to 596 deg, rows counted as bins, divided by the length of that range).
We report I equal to 1.04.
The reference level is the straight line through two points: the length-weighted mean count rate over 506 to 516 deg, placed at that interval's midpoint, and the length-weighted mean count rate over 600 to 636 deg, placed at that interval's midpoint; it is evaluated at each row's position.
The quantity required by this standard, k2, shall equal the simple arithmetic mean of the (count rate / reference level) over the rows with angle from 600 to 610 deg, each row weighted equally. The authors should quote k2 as 1.07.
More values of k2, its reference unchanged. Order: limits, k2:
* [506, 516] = 1.00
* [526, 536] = 1.01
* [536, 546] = 0.92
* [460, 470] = 1.08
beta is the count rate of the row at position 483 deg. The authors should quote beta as 383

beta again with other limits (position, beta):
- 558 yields 354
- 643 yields 356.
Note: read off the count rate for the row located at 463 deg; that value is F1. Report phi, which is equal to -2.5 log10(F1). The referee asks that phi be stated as -6.22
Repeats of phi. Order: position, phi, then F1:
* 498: -6.19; 299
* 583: -6.47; 389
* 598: -6.32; 336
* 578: -6.31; 333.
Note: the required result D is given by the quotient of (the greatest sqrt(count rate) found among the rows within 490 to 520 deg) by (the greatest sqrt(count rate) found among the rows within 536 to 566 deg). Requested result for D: 1.00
